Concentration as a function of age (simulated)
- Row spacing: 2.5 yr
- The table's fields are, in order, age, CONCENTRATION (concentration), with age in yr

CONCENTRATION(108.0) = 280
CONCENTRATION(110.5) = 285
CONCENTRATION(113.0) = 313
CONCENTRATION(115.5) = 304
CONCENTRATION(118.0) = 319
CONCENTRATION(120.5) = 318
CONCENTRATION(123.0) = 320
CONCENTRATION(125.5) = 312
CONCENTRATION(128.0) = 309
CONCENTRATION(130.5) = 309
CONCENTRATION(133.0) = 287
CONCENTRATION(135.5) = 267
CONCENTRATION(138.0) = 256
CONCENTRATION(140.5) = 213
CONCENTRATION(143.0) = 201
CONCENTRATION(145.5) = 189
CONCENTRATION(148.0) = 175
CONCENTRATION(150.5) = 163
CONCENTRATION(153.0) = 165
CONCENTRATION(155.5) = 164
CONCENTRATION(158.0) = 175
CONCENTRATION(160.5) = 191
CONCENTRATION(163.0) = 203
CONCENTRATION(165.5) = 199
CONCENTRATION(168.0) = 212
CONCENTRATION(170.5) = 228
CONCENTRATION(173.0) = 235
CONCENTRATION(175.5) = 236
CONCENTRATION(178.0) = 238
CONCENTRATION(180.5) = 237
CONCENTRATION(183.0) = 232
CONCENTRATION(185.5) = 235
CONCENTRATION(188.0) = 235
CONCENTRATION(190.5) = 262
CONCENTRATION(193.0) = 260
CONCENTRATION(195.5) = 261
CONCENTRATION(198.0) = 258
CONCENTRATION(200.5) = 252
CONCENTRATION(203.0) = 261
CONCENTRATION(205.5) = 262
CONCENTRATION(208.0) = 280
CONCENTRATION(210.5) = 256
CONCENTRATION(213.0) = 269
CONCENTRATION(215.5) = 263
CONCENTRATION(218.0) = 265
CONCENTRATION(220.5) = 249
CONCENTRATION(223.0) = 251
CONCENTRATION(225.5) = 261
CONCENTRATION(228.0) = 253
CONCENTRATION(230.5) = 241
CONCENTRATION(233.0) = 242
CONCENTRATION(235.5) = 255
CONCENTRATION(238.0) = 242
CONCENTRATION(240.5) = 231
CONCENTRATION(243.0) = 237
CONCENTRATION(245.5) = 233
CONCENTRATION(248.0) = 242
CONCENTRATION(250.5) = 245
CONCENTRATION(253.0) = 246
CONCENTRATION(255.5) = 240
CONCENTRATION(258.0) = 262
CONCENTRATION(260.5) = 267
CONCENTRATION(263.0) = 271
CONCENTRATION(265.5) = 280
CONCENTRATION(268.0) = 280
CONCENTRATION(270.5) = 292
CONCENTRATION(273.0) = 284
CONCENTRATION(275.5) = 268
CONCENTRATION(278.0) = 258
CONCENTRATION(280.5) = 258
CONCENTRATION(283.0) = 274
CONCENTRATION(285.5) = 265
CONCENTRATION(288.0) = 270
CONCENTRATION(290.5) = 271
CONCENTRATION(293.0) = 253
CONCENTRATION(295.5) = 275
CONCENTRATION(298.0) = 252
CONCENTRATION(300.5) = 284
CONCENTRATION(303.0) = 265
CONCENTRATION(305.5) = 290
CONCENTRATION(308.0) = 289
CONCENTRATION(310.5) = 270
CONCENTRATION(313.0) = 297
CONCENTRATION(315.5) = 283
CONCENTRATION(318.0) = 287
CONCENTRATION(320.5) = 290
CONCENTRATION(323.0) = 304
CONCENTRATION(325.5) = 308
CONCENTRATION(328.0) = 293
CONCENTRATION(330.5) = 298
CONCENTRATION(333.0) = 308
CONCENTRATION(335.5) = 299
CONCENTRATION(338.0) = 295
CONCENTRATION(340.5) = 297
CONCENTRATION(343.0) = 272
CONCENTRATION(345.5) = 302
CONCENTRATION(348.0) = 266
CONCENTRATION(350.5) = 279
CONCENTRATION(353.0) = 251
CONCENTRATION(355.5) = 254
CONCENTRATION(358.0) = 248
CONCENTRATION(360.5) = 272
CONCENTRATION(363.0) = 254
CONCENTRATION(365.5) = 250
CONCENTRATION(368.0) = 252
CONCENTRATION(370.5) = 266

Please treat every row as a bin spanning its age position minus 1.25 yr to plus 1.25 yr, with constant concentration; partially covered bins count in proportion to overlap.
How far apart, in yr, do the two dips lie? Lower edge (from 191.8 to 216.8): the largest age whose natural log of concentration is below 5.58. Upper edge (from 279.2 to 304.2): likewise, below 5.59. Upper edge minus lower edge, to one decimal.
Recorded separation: 87.5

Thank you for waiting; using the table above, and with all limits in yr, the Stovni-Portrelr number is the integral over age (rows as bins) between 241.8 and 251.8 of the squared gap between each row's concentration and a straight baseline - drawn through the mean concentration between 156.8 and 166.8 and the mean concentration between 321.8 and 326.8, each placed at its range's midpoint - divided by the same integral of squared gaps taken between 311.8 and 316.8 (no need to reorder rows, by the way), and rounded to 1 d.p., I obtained 2.3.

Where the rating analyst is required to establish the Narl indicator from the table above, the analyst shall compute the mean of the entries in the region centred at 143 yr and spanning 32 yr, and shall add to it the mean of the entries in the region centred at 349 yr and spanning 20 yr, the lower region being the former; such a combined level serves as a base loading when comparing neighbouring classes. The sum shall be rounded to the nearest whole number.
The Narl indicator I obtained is 492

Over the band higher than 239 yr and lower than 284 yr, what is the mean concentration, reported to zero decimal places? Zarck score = 259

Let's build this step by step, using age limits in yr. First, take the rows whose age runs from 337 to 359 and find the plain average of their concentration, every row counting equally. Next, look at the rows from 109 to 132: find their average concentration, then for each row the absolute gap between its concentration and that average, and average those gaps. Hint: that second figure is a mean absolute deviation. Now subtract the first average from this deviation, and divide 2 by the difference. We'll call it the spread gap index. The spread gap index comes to -0.0075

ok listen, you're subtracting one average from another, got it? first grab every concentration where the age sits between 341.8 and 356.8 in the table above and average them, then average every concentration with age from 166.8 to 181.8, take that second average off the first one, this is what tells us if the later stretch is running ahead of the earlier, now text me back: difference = 40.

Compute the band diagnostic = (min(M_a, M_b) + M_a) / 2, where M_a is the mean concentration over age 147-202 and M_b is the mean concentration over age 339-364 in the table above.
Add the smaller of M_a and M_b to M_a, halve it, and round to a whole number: 219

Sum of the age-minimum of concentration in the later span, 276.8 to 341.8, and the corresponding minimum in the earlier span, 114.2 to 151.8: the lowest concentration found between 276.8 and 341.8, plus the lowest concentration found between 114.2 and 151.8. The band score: 415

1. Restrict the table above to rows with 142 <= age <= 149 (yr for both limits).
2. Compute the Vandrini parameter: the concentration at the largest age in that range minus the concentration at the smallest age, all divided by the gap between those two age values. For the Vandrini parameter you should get -5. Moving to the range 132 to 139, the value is -6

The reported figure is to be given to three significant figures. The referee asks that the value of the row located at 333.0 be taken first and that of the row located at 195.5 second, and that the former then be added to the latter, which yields 569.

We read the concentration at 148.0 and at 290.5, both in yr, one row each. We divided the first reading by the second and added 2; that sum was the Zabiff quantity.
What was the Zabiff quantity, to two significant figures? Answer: 2.6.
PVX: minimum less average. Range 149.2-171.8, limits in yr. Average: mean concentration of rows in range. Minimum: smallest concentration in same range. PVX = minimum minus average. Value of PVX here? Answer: -26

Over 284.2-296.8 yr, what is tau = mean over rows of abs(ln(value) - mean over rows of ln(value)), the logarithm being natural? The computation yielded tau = 0.024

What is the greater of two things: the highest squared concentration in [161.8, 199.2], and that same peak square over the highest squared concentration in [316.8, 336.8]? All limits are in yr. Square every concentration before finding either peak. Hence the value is 68644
